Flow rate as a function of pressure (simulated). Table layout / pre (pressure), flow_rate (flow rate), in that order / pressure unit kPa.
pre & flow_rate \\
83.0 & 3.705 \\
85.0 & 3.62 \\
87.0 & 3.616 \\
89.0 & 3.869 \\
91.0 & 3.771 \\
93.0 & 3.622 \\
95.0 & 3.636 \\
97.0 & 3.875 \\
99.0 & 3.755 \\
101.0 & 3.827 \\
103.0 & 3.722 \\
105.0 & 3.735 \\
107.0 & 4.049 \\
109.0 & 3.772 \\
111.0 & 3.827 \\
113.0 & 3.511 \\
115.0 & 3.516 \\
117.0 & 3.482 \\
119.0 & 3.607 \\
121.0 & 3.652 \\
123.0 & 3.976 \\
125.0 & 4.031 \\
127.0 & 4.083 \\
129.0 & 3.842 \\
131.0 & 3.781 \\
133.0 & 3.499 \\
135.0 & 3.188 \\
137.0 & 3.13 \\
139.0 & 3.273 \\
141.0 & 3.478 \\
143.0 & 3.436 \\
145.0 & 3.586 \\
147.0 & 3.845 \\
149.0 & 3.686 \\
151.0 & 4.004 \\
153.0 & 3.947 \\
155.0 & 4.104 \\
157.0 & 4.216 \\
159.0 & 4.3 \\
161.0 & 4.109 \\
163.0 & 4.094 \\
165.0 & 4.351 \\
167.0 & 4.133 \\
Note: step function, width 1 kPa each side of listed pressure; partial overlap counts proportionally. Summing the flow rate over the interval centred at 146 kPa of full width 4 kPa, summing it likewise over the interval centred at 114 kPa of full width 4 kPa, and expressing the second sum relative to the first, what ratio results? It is 0.95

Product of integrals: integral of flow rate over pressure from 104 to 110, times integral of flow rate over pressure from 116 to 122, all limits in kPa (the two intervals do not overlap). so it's 496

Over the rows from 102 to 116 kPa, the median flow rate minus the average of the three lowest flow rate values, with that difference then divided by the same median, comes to 0.04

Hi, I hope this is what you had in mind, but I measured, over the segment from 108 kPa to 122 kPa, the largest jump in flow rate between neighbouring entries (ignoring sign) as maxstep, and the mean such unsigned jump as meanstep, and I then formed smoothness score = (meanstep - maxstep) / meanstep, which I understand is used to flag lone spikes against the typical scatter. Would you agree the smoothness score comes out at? -2.27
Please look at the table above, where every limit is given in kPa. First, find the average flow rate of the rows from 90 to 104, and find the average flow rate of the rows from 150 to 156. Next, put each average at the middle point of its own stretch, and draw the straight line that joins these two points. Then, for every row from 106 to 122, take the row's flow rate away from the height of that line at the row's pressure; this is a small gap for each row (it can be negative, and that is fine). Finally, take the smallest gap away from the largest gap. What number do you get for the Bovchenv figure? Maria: 0.62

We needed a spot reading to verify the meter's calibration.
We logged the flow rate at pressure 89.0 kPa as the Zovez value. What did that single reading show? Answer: 3.869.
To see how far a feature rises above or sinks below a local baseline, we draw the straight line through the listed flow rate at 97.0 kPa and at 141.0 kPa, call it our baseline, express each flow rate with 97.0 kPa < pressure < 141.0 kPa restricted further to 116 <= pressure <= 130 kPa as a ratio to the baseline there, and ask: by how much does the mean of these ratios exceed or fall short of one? 0.047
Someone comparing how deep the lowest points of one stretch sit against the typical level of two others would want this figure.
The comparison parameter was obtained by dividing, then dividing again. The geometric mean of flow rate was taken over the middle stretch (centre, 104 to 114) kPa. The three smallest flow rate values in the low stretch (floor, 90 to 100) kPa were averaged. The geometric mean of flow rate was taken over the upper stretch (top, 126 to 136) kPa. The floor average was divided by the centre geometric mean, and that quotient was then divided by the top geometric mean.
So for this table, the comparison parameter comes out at 0.265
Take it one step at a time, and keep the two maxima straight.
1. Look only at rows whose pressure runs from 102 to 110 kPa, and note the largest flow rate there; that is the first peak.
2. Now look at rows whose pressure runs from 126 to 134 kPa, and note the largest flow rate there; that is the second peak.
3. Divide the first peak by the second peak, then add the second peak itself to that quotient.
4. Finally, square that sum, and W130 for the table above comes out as 25.8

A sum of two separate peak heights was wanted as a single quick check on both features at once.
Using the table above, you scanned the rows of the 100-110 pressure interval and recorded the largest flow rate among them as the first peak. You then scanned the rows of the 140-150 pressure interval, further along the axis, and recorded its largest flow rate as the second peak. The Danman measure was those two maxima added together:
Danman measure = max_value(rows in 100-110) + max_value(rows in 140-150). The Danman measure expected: 7.89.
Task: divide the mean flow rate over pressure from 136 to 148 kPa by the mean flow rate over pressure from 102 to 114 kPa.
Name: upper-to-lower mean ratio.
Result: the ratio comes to 0.92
